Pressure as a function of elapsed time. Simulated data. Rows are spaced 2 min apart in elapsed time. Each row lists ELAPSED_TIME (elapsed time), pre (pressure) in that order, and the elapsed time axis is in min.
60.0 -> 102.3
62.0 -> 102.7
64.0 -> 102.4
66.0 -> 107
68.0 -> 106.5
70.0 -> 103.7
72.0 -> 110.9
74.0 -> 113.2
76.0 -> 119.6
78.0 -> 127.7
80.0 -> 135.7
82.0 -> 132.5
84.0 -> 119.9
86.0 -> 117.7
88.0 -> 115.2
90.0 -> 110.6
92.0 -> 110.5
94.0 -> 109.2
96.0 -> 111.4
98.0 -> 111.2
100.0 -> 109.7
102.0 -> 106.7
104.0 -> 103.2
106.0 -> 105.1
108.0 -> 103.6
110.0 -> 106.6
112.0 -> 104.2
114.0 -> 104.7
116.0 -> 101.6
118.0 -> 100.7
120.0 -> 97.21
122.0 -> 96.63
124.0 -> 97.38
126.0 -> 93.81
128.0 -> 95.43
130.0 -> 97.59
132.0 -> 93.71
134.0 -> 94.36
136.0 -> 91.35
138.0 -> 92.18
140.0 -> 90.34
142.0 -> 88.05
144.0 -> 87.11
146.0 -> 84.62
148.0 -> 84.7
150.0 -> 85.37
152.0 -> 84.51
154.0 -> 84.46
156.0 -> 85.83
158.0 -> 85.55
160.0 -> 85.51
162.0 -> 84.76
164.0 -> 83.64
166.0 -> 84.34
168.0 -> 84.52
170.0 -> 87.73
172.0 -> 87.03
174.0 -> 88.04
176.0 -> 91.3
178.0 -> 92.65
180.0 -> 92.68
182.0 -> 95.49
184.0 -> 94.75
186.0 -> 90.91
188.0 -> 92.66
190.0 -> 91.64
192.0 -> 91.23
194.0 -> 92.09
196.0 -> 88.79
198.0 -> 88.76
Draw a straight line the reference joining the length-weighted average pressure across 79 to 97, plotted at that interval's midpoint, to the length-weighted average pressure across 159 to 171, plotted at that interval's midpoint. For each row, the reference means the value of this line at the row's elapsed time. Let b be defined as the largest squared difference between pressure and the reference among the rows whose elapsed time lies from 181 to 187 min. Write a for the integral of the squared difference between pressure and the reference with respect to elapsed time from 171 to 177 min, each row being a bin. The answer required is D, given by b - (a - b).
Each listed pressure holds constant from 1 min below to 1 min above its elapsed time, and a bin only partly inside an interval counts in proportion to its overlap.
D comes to 254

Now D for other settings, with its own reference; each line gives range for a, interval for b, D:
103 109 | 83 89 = -237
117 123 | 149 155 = -162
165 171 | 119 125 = 55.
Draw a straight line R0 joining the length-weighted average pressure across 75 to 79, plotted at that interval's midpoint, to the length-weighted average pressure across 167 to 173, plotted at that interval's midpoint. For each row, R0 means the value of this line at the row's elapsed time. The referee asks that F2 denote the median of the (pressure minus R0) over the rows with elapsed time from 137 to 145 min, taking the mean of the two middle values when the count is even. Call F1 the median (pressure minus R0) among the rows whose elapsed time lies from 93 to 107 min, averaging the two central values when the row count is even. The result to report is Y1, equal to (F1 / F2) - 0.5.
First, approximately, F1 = -6.9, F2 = -8.8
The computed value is 0.3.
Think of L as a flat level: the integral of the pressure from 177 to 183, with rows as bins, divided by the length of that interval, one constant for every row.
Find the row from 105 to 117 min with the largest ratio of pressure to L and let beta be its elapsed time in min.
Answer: 110.0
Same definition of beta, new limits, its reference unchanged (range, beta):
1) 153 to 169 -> 156.0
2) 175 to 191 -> 182.0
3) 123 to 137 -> 130.0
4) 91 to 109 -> 96.0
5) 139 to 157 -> 140.0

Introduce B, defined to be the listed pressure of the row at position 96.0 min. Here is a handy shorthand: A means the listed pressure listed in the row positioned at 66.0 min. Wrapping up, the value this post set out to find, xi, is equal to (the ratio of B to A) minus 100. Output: -99.0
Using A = 107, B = 111.4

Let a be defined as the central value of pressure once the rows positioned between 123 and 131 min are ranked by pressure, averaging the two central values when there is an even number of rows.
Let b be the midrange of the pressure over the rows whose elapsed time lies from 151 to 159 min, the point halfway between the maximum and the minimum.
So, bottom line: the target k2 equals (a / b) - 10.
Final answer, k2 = -8.87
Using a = 96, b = 85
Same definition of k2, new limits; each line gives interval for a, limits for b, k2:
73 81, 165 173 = -8.56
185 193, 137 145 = -8.98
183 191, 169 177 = -8.97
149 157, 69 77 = -9.24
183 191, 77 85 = -9.28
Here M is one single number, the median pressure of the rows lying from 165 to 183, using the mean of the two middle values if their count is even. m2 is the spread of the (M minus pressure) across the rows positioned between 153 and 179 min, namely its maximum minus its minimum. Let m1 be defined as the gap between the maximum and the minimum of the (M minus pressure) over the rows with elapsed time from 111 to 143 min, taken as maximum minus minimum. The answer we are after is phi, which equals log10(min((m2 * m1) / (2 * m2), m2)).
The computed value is 0.9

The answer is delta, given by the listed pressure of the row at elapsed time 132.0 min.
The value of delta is 93.71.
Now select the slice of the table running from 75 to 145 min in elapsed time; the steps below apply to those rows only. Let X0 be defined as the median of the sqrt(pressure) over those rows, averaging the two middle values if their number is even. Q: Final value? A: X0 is 10.2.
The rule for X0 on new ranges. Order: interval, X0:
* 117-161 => 9.5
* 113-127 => 9.9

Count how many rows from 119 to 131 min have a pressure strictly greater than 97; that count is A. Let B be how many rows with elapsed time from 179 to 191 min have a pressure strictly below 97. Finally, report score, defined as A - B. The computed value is -3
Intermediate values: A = 3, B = 6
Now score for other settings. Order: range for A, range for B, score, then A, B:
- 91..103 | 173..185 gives 0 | 6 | 6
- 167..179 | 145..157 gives -6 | 0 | 6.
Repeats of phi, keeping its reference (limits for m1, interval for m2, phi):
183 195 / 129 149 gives 0.3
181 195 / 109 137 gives 0.4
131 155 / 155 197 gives 0.7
